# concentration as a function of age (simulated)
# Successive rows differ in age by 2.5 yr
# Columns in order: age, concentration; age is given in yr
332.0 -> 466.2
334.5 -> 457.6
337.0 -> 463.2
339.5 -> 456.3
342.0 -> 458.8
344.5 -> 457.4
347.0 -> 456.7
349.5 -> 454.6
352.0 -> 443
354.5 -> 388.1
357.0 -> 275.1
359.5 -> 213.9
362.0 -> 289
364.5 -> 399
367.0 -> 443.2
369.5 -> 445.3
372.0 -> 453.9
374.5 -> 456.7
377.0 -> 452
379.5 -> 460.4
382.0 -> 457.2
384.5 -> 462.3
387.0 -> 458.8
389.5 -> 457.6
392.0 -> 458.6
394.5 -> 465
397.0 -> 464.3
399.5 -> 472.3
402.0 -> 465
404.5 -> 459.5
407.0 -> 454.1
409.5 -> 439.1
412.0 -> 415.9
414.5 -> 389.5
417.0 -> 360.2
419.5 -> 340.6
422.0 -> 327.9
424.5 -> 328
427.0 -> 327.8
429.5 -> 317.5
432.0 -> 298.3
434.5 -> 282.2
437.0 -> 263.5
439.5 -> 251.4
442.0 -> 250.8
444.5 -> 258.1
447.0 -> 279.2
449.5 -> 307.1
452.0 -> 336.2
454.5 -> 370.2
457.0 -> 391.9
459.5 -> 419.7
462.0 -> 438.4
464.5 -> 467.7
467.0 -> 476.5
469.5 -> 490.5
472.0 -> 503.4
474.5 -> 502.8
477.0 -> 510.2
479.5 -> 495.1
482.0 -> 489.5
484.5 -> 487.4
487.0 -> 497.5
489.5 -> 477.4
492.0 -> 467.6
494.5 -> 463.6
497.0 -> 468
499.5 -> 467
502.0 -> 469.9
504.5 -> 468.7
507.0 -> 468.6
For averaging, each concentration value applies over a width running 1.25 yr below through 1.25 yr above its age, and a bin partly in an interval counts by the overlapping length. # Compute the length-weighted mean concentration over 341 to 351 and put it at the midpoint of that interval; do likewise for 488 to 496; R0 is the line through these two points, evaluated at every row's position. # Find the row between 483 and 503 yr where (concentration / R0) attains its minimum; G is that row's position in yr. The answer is 494.5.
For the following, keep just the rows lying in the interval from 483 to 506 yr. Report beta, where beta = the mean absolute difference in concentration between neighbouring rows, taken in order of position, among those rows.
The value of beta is 7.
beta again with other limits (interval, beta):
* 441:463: 23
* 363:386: 10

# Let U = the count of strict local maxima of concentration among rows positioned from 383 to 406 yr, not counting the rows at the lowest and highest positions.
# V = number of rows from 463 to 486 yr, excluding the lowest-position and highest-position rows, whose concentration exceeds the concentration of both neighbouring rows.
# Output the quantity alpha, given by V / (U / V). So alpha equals 2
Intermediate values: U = 2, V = 2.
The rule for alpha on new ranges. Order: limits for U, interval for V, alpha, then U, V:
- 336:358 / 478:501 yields 4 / 1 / 2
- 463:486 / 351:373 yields 0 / 2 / 0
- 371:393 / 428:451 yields 0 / 3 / 0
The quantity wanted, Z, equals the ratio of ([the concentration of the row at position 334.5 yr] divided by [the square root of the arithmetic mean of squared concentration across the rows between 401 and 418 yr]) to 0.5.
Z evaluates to 2.1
